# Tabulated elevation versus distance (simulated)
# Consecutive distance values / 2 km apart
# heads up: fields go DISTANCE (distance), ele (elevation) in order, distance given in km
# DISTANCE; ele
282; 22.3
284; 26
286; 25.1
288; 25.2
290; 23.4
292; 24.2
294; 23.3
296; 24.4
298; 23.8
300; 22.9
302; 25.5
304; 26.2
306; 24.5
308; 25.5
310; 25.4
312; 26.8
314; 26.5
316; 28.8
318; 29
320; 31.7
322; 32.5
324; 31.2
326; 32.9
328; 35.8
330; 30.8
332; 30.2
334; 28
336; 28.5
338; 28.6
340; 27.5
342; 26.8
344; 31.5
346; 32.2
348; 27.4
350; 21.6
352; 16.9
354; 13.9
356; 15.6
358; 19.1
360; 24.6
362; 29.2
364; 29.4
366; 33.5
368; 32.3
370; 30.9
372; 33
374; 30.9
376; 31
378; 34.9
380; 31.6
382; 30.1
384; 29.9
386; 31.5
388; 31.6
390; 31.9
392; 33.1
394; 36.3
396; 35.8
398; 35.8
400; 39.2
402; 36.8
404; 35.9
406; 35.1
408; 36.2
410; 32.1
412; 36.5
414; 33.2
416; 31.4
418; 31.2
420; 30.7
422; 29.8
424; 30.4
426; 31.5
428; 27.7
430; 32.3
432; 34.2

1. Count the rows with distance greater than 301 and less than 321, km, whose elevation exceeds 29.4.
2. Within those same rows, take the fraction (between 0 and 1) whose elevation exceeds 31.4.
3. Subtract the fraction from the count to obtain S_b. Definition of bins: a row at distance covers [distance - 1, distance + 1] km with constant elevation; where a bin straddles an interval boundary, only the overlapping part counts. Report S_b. 1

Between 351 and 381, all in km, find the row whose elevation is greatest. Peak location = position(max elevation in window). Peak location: 378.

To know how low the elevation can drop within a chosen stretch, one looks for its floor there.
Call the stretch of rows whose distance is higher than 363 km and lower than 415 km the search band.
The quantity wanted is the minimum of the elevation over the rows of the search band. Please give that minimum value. 29.4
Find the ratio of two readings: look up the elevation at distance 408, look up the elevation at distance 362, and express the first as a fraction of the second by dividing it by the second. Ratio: 1.24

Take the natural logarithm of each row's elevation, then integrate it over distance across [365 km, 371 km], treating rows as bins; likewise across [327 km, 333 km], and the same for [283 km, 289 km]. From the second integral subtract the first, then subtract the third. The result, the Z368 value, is -19.4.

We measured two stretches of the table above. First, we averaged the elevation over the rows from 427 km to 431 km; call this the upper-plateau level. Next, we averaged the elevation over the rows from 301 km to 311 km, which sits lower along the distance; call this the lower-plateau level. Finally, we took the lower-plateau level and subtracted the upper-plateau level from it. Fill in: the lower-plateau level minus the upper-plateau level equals -5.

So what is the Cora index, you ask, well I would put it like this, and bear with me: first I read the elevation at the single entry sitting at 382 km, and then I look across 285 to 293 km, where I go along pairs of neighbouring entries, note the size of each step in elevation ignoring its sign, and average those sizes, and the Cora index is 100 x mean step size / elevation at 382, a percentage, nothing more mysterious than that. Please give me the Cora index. 3.0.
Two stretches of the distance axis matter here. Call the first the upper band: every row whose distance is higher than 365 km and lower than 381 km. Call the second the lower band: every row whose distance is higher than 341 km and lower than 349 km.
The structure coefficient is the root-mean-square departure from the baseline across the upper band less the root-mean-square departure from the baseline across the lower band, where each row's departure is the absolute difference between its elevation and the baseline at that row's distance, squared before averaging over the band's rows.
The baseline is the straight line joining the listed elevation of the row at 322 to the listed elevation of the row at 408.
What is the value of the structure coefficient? -2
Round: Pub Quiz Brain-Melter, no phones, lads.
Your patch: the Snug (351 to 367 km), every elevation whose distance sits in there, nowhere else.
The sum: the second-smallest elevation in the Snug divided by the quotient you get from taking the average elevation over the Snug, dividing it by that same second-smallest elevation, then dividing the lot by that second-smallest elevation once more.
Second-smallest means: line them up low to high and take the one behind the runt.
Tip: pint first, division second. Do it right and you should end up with 167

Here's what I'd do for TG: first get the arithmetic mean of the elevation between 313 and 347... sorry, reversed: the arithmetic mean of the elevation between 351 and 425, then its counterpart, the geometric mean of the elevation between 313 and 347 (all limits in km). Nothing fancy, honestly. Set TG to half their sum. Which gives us 30.4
